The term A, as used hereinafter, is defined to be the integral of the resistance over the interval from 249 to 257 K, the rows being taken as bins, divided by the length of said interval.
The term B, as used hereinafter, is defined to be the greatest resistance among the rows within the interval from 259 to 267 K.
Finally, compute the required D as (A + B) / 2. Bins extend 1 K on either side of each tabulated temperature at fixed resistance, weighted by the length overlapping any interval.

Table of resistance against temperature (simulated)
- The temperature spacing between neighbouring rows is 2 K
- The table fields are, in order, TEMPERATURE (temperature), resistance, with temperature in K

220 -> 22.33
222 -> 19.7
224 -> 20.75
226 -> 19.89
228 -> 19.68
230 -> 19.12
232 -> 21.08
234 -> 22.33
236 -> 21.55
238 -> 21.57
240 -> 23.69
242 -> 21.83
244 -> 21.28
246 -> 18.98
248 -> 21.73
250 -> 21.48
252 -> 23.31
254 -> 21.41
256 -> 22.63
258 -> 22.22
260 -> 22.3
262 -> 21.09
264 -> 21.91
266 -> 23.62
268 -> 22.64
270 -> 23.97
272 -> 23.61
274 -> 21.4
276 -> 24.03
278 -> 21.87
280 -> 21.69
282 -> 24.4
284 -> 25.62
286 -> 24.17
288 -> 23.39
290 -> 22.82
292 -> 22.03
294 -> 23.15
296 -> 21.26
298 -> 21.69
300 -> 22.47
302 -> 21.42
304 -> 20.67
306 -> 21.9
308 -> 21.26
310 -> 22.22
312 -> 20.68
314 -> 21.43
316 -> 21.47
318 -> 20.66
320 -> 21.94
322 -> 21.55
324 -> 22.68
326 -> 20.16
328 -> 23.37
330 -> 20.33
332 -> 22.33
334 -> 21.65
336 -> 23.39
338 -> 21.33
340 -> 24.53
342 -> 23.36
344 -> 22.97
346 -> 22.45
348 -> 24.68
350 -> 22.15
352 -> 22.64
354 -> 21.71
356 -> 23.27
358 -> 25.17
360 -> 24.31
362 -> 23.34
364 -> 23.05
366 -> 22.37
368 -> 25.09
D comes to 22.9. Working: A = 22.2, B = 23.62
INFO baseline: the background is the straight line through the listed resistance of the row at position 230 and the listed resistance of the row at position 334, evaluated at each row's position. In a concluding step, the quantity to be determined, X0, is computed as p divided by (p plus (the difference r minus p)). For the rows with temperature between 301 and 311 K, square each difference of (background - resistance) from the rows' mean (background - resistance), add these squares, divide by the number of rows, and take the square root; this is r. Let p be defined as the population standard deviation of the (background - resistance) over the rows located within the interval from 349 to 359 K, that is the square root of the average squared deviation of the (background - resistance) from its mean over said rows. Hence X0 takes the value 2.3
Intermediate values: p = 1.2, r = 0.50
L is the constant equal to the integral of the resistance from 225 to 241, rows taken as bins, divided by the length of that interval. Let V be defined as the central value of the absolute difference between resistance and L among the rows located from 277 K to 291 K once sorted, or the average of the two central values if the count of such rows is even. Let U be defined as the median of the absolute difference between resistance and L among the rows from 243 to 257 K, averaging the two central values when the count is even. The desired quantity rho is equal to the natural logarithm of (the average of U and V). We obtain 0.37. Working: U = 0.6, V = 2.3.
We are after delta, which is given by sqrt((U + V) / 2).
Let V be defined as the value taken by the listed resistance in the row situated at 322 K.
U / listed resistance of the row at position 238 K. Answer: 4.64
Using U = 21.57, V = 21.55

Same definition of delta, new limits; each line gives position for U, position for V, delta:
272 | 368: 4.93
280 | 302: 4.64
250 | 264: 4.66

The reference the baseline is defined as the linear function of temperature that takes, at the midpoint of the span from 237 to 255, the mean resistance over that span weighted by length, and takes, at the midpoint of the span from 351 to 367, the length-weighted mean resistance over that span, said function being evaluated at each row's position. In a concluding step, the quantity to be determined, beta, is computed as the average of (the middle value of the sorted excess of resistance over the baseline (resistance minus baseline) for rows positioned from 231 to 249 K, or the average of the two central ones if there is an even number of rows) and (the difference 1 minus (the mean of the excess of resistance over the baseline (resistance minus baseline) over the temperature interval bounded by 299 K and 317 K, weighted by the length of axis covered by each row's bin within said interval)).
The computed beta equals 1.0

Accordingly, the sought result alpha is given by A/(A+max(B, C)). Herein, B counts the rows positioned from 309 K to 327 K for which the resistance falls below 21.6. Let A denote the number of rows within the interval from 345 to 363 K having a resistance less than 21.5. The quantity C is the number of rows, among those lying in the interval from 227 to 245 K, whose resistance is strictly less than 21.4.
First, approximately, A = 0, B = 6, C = 4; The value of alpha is 0.00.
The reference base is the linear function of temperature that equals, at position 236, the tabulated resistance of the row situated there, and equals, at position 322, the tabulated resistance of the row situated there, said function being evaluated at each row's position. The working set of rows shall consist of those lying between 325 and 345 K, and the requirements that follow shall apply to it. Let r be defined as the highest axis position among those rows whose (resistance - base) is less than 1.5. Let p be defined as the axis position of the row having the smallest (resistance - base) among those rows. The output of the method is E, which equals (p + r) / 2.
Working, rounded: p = 326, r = 344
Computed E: 335 K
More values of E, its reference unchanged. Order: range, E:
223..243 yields 236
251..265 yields 263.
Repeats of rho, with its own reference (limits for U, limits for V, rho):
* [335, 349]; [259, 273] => 0.63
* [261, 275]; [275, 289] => 0.80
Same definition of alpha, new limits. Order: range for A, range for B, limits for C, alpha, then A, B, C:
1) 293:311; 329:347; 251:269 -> 0.67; 4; 2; 1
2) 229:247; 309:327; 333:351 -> 0.40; 4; 6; 1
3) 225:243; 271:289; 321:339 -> 0.57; 4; 1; 3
